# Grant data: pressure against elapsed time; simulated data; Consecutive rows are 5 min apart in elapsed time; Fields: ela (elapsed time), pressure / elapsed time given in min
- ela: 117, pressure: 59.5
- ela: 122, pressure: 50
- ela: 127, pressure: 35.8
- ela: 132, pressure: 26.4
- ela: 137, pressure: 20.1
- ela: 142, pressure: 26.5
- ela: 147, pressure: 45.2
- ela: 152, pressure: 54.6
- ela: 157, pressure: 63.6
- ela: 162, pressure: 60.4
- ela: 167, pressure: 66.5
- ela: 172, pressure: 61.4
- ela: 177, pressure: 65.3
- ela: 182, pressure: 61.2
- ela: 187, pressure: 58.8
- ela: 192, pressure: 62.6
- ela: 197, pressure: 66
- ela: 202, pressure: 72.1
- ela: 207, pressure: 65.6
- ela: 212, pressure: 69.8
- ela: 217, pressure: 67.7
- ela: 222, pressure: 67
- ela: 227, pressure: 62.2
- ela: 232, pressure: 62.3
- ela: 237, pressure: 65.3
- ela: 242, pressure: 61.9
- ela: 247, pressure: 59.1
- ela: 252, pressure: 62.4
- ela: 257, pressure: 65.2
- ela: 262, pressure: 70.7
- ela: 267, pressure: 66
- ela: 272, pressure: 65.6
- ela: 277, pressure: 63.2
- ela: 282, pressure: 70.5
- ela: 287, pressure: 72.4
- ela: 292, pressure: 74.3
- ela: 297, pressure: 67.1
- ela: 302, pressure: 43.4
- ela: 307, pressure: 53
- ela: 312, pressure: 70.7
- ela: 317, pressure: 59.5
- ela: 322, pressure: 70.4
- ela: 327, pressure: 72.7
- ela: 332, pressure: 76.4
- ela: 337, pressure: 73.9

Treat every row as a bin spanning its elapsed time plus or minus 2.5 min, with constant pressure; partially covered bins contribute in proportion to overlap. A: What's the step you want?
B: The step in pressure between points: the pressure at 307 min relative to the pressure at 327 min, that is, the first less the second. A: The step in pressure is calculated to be -20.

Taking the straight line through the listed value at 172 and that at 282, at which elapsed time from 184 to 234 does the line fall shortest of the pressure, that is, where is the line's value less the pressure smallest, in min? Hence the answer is 202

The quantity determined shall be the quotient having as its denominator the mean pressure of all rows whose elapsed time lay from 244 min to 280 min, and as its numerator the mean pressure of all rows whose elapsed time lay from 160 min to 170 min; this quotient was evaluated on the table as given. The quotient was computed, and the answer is 0.982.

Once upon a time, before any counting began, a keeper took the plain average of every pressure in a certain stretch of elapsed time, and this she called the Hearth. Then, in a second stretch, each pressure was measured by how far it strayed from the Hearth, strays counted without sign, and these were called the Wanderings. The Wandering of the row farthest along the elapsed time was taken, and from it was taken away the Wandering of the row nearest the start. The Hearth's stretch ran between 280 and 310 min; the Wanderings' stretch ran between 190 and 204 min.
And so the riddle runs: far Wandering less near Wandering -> 7.8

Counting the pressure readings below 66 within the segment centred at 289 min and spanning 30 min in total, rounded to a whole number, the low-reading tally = 2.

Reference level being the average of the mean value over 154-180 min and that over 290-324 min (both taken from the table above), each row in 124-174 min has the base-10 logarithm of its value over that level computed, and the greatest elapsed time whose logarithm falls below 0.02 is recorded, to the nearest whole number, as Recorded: 172 min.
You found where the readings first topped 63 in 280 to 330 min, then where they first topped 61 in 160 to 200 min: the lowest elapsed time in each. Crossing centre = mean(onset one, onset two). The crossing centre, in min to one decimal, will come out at 224.5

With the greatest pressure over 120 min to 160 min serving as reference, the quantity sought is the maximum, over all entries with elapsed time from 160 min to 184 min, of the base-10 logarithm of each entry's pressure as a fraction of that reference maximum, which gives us 0.019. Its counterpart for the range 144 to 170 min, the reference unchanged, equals 0.019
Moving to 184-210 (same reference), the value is 0.054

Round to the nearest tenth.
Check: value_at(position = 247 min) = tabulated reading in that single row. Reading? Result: 59.1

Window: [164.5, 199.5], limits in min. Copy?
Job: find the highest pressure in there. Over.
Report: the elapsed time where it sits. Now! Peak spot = 167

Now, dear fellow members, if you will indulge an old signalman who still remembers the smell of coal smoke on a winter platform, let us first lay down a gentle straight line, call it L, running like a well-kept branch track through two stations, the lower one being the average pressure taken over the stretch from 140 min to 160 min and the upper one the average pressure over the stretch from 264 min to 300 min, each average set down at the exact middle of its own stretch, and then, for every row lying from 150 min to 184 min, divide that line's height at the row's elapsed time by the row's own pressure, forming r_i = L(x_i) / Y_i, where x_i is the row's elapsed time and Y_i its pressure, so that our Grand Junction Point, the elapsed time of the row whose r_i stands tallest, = 152 min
